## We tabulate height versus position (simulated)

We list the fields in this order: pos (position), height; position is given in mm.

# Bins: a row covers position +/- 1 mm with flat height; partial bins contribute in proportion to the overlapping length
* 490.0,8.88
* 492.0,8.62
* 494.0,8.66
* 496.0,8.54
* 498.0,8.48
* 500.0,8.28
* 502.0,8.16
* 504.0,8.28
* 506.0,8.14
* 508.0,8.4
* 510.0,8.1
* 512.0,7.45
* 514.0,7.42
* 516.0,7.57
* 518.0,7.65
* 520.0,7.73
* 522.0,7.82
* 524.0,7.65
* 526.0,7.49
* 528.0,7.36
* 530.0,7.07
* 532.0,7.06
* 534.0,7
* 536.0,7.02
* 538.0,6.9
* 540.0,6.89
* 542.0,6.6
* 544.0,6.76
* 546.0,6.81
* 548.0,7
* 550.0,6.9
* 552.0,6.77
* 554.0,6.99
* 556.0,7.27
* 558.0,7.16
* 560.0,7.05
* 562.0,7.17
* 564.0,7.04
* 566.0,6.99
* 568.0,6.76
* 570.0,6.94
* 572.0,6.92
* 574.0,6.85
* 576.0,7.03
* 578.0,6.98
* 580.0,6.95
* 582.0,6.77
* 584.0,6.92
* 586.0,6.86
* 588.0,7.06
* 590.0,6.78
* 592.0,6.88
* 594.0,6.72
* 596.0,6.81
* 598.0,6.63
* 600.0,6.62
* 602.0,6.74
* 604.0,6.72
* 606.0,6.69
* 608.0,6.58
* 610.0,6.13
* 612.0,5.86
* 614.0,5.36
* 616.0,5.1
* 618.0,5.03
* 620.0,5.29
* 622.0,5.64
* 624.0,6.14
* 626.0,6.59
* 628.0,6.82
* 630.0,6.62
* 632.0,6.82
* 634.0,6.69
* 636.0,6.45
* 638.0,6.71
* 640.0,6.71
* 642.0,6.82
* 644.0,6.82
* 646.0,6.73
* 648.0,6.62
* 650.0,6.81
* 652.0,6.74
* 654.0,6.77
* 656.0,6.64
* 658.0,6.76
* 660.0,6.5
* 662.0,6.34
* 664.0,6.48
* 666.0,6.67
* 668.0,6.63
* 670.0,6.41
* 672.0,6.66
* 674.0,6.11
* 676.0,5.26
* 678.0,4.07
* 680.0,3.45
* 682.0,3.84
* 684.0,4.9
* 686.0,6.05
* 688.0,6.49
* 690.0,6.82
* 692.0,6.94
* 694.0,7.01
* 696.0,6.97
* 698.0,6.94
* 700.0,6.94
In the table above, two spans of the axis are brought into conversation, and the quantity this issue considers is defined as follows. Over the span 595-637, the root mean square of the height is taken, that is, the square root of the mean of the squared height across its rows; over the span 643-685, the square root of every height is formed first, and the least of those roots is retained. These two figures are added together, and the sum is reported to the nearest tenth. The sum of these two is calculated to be 8.1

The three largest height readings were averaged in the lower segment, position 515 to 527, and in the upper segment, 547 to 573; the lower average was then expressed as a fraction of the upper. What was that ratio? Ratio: 1.07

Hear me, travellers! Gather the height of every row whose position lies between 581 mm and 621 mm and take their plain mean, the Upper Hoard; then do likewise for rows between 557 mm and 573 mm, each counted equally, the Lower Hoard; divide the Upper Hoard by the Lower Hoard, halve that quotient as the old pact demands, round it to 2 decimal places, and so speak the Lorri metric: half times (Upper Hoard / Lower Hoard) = 0.46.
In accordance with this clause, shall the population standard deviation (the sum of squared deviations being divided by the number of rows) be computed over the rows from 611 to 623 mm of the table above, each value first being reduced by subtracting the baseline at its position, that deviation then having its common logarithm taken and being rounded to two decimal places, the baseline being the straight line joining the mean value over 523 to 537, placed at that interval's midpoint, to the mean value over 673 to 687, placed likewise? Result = -0.55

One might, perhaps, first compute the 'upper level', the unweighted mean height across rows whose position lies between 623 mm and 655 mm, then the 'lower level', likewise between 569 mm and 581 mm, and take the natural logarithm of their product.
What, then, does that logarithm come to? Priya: 3.84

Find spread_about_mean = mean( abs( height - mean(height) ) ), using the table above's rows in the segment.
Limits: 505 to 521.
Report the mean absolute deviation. 0.30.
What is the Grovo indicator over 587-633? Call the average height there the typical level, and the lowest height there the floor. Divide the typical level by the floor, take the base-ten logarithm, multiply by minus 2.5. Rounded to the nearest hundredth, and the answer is -0.25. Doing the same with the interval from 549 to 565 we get -0.04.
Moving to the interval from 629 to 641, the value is -0.04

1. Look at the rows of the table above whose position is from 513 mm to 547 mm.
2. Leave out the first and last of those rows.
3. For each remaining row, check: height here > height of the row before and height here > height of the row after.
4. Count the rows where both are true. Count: 2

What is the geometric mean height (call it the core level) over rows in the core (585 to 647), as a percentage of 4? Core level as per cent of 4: 160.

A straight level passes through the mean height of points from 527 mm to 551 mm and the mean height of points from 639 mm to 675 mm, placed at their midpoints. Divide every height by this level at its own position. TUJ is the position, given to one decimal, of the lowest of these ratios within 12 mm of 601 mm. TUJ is 612.0 mm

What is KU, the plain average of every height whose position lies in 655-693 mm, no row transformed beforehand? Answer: 5.9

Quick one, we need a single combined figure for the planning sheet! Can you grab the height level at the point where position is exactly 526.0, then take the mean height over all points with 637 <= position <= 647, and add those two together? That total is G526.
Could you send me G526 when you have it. 14.2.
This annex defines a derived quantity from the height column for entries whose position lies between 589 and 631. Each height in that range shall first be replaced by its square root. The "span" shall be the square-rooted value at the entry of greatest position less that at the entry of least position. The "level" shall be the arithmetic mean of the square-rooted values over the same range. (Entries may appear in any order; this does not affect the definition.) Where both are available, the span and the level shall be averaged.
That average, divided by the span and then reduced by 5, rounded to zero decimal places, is -45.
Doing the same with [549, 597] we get -81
